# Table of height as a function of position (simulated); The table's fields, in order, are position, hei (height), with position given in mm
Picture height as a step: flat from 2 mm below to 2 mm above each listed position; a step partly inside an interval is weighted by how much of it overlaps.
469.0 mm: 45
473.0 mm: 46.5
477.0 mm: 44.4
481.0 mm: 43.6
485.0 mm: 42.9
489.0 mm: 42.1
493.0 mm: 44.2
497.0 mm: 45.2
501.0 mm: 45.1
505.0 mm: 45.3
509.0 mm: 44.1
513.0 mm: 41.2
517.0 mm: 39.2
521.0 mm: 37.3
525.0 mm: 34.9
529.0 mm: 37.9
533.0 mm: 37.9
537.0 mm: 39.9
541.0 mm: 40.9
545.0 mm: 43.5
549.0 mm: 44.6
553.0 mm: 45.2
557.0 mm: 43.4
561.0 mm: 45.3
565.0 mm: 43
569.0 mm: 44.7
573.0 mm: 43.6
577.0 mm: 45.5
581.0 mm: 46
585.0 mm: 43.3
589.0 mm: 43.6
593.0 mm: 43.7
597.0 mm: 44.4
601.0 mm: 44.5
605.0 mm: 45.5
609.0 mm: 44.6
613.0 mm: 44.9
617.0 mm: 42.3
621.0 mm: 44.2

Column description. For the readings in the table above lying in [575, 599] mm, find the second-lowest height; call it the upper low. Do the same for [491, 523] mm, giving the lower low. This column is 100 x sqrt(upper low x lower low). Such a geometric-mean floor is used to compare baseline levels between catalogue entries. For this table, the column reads 4134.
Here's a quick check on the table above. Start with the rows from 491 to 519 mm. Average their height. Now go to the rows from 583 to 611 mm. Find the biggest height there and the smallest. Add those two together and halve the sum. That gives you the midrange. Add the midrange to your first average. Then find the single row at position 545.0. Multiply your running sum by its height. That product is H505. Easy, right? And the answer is 3822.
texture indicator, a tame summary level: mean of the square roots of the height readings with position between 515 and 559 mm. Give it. 6.35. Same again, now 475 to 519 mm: 6.59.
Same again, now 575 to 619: 6.66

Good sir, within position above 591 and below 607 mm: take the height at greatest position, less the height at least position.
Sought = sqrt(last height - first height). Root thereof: 1.3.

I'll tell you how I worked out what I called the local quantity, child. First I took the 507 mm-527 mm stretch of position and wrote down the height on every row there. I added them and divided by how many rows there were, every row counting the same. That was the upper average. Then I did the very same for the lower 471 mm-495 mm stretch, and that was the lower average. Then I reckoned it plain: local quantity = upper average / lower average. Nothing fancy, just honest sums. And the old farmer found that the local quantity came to 0.90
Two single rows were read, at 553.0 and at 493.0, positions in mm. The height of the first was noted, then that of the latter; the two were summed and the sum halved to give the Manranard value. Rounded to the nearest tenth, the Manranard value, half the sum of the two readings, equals 44.7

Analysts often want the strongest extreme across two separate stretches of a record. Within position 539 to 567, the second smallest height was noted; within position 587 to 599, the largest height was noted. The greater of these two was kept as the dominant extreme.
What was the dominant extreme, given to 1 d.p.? 44.4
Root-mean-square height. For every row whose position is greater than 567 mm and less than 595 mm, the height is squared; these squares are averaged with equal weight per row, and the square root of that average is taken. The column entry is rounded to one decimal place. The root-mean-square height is 44.4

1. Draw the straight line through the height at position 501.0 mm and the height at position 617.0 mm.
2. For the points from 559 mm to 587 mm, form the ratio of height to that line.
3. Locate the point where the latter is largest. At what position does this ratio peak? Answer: 581.0 mm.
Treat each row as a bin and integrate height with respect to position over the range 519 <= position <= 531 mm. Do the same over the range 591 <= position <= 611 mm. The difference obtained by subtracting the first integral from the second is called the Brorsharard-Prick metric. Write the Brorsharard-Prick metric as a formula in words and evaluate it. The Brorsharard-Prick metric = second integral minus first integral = 450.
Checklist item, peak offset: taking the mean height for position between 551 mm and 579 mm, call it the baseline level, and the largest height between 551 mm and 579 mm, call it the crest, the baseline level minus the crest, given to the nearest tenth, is -1.1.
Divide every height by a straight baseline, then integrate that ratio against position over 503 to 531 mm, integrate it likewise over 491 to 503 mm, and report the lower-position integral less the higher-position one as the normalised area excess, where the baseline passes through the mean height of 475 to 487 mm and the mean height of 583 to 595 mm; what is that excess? -13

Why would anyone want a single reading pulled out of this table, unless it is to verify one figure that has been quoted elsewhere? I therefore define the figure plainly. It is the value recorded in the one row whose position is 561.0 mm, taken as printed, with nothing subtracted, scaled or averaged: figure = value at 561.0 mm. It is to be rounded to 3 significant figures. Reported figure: 45.3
